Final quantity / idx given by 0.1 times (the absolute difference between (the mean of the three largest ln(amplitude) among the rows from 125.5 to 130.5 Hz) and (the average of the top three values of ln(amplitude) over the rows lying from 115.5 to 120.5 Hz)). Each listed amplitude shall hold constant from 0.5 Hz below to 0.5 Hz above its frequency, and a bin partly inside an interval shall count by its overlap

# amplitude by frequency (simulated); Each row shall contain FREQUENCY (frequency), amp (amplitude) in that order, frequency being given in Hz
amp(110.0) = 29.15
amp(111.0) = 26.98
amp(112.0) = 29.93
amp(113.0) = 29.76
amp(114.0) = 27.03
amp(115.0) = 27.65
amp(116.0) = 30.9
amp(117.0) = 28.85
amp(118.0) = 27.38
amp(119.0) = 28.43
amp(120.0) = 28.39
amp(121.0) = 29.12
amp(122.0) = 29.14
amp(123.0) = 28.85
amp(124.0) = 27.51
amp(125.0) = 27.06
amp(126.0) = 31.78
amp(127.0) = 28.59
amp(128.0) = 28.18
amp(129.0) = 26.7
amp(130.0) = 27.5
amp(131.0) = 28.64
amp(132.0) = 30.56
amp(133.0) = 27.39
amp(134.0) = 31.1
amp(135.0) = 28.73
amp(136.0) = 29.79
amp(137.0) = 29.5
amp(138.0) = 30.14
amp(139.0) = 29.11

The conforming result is 0.0003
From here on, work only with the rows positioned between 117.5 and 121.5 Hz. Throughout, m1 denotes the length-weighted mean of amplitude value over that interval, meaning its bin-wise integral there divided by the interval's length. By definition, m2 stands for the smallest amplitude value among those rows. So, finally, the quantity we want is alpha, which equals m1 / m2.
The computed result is 1.03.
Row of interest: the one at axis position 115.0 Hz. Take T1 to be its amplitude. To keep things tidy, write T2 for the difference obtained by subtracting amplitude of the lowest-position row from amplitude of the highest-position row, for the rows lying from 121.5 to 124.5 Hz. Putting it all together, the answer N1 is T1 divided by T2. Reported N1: -17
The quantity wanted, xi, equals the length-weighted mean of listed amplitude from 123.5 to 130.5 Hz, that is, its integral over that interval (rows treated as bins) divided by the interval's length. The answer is 28.2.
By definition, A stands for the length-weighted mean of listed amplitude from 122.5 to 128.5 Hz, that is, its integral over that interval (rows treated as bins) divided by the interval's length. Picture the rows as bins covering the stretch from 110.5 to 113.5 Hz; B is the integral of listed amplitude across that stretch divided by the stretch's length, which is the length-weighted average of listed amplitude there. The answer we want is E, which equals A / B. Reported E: 0.99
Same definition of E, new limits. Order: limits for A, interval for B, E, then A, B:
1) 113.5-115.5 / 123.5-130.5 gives 0.97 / 27.3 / 28.2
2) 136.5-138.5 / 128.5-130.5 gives 1.10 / 29.8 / 27.1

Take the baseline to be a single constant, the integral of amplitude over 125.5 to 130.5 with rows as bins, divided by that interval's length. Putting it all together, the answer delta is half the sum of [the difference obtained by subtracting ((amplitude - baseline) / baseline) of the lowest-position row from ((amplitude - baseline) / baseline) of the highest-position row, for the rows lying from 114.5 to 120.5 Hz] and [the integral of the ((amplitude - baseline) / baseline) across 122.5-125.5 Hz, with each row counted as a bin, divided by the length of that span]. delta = 0.000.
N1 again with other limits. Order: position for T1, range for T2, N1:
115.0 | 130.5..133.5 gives -22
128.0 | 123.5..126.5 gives 7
